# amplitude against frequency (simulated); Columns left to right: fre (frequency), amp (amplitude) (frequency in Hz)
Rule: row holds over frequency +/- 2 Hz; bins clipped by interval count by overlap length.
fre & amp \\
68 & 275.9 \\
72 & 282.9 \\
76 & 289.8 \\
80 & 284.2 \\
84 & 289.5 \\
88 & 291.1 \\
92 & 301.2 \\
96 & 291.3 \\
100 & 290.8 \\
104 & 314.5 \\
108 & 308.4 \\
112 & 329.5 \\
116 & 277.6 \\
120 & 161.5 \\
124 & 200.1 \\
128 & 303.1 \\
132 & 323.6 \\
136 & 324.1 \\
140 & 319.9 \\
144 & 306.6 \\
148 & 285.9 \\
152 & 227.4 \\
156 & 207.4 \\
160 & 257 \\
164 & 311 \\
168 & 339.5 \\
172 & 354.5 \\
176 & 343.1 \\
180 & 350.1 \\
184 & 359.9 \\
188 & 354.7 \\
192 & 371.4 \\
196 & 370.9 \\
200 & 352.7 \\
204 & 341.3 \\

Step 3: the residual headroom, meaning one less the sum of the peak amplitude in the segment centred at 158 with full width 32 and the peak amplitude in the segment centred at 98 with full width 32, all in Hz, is -683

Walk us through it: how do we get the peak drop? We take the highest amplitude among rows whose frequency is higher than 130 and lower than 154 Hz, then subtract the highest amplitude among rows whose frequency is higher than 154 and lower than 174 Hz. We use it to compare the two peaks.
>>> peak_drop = -30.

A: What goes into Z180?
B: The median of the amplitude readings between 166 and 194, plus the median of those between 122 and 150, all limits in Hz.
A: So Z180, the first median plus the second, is 661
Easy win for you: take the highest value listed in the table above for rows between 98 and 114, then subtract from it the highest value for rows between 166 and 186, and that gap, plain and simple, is -30.4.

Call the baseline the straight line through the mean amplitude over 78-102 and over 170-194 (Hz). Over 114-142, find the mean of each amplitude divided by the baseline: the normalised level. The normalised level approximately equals 0.86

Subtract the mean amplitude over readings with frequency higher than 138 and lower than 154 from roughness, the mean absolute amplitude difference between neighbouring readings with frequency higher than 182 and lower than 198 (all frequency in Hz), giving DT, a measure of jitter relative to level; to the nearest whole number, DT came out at -277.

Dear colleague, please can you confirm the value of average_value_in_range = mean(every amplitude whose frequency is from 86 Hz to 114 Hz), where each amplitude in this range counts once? 304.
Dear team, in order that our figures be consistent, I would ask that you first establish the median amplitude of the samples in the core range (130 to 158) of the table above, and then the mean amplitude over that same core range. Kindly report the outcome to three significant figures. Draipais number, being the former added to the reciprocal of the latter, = 307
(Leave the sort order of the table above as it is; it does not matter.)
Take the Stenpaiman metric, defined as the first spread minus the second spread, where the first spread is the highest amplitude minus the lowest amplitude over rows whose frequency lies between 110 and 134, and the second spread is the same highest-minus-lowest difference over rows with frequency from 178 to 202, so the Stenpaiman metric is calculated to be 147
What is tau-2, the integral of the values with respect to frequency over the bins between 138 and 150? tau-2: 3650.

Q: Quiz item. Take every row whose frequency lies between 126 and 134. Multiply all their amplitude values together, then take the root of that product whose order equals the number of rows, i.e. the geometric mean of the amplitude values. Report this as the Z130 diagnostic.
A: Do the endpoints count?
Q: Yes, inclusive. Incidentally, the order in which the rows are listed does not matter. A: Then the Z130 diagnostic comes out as 313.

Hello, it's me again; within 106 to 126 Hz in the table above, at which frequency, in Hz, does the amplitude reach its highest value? 112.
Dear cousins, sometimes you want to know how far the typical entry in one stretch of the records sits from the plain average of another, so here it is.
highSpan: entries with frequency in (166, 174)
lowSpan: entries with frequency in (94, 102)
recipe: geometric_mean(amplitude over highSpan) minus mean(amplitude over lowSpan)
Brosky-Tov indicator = 56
